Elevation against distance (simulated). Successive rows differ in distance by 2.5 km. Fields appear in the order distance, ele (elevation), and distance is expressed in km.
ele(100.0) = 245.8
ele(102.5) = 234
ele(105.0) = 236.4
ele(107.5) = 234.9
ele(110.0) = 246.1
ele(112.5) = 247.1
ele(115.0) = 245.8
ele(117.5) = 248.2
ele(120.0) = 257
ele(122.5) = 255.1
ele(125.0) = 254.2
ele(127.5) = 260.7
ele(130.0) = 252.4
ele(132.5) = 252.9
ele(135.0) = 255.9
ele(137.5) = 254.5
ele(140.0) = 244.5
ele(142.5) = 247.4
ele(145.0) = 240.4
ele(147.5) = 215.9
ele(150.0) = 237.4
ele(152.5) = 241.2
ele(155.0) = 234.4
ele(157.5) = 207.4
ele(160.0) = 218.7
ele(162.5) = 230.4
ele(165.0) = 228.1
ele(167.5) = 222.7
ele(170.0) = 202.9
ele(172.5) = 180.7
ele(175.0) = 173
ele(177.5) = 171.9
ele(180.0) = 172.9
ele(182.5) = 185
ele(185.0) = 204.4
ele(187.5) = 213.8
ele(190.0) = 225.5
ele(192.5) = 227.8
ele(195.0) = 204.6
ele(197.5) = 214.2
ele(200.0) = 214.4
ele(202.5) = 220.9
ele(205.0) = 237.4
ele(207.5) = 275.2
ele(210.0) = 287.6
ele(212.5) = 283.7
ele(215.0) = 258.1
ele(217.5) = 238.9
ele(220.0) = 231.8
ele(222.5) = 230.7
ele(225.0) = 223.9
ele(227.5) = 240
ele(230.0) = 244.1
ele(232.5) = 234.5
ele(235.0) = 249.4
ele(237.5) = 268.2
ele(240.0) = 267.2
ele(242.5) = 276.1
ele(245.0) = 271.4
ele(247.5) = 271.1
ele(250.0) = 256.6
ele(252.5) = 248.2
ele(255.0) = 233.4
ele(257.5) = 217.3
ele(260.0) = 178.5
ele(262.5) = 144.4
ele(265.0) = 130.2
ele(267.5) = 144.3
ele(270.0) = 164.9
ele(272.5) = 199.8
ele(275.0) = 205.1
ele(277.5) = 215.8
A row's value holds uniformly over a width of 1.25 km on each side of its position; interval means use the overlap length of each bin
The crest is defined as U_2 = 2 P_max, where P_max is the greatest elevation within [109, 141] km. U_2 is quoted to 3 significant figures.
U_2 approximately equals 521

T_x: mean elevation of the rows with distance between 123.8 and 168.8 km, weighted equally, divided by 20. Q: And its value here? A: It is 11.9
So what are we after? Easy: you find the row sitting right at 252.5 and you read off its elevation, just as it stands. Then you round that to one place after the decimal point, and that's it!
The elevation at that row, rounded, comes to 248.2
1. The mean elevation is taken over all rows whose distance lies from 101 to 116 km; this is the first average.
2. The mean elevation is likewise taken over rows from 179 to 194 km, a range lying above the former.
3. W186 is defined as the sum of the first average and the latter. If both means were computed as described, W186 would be 446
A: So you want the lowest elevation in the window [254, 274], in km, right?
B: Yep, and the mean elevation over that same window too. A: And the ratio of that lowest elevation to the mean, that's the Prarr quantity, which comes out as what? 0.74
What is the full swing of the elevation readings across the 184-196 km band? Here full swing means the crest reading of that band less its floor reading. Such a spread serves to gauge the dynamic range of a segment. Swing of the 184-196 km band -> 23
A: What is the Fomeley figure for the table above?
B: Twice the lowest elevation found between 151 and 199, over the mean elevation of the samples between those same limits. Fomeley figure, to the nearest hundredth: 1.65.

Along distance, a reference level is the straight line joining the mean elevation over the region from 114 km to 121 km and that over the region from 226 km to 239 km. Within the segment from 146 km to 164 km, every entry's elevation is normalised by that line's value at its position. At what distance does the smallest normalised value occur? 157.5 km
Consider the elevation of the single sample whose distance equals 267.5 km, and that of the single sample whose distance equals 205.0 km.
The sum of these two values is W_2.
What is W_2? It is 382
